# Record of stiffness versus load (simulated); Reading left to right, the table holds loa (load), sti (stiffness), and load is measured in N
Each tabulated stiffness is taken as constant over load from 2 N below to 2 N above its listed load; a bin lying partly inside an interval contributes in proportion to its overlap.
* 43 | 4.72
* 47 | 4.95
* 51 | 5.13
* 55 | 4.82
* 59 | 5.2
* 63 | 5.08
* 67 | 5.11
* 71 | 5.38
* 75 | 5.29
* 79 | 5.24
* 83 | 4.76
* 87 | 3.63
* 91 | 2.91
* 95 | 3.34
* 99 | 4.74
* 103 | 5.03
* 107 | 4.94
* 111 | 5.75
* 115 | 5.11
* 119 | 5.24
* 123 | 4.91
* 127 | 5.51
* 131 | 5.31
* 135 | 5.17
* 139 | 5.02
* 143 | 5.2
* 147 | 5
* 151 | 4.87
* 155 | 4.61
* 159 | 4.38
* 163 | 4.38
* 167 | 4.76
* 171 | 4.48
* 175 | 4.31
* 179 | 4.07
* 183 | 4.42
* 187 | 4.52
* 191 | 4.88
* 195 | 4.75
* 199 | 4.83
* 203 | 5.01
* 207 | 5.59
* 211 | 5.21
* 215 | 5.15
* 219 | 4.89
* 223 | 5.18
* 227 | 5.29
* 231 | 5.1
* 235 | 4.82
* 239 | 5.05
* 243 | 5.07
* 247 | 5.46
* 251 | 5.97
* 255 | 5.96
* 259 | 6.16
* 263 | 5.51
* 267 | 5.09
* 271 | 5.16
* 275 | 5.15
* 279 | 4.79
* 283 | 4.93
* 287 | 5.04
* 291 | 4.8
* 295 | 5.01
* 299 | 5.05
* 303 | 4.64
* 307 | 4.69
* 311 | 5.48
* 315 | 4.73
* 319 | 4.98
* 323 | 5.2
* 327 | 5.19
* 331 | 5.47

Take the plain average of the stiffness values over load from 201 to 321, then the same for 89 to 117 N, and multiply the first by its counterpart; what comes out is 23.5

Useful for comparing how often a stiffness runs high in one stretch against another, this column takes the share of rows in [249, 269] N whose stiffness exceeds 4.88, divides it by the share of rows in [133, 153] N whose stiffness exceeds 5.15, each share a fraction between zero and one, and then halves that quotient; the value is 1.25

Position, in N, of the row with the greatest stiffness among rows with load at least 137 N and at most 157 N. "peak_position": 143 N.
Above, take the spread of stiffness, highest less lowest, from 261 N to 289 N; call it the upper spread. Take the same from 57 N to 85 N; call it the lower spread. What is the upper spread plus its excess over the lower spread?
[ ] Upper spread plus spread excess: 0.82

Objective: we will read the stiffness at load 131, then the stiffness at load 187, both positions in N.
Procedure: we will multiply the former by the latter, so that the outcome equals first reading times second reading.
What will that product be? 24.0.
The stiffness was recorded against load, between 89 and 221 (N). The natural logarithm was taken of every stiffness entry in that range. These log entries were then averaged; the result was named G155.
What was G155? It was 1.56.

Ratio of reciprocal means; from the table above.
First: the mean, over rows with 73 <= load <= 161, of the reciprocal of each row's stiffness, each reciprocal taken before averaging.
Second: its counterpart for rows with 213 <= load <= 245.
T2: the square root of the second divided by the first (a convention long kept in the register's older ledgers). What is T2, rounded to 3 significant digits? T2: 0.962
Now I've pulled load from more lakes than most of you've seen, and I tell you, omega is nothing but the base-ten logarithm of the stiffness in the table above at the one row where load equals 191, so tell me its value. 0.688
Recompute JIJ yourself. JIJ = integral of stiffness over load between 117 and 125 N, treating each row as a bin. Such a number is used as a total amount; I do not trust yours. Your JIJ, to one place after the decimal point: 40.6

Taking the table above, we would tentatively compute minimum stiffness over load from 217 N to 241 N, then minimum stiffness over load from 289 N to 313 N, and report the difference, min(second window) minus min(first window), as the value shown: -0.2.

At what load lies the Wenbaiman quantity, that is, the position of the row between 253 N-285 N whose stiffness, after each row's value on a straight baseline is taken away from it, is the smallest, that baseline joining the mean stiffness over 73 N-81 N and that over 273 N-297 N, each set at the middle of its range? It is 279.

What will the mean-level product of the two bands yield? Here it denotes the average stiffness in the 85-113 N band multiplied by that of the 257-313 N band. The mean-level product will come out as 22.1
